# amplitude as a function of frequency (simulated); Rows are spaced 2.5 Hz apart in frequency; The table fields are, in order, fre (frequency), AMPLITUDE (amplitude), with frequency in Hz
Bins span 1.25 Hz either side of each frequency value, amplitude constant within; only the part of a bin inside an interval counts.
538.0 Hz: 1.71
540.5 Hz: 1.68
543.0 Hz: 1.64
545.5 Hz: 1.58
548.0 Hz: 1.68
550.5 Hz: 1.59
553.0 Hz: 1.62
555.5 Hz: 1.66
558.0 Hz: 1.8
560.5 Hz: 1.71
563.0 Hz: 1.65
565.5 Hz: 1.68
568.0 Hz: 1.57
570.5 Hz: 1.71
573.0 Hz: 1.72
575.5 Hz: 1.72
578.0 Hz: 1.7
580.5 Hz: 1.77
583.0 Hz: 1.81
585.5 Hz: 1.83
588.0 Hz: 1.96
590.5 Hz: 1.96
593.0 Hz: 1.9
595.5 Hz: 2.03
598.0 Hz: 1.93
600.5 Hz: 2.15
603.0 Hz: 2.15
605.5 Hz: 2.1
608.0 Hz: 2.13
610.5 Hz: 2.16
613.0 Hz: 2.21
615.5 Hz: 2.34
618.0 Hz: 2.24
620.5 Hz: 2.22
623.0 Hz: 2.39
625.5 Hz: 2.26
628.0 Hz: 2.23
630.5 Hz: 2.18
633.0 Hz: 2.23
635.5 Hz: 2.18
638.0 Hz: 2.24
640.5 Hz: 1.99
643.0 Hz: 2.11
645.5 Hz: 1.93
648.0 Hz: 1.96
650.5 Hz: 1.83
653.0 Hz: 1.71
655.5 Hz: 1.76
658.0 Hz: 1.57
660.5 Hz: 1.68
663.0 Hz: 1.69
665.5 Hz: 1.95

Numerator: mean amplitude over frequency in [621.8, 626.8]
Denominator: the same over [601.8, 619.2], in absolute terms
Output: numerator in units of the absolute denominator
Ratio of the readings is 1.06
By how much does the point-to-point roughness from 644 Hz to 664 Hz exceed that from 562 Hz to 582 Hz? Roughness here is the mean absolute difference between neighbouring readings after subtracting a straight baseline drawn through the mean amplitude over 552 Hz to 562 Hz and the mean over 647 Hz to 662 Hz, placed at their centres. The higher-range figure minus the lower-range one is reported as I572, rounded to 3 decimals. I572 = 0.037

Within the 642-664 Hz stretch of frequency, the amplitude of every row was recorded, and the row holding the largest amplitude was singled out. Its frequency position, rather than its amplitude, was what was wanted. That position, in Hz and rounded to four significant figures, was 643.0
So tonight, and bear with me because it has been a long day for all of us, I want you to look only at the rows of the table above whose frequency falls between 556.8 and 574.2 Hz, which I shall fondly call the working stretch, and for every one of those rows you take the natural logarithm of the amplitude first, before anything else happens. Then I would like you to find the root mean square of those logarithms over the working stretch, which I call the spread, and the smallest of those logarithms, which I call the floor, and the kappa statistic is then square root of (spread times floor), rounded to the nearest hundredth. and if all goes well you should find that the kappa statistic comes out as 0.49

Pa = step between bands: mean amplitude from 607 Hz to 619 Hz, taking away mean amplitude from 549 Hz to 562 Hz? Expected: 0.54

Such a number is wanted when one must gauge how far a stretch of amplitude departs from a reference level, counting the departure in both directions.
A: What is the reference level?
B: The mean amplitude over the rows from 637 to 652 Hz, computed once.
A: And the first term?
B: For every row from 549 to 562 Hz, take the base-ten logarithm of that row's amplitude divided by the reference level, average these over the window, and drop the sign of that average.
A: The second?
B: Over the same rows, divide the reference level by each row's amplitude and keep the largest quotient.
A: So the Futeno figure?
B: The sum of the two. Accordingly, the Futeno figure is 1.34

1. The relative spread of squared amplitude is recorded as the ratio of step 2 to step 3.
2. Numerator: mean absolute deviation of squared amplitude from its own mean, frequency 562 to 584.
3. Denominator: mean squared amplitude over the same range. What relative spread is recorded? 0.06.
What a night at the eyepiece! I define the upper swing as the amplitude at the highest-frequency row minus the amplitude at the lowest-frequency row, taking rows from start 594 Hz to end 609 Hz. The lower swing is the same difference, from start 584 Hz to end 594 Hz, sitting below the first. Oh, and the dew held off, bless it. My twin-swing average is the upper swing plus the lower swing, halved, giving 0.085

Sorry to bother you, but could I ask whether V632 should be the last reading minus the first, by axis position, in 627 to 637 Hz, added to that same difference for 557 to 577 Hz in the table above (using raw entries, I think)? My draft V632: -0.13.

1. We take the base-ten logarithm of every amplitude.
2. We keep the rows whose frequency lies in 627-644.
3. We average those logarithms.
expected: 0.34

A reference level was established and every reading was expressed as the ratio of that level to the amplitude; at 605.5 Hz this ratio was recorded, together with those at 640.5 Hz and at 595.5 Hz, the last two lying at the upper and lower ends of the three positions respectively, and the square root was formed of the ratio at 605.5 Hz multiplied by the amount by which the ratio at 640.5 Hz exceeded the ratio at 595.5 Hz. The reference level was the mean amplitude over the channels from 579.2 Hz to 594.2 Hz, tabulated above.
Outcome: 0.13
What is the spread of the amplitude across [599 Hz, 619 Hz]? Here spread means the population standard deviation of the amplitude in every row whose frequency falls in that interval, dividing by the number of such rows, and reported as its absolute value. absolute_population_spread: 0.072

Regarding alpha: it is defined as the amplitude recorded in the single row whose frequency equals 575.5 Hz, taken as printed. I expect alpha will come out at 1.72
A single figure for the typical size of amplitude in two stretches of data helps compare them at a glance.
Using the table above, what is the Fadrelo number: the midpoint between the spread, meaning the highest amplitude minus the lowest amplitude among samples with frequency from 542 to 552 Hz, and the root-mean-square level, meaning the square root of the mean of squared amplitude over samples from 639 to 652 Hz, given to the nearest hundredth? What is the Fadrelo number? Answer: 1.03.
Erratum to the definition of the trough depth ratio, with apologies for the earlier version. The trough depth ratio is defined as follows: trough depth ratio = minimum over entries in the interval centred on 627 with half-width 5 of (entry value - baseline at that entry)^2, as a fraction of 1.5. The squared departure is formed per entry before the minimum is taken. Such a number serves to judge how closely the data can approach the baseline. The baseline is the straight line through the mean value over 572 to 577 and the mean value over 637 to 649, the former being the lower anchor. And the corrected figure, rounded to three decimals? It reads 0.025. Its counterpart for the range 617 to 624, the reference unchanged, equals 0.053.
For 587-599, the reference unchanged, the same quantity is 0.006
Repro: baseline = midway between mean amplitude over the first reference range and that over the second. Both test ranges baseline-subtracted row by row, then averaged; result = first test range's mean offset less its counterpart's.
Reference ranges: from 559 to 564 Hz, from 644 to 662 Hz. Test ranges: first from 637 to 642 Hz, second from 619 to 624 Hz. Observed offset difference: -0.19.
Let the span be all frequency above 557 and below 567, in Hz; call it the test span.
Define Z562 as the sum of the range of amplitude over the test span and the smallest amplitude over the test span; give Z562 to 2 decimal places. 1.80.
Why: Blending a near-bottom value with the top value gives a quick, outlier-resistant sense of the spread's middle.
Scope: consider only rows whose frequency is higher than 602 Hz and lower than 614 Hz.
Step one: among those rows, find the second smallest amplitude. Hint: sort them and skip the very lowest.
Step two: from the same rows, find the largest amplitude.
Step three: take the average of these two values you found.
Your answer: 2.17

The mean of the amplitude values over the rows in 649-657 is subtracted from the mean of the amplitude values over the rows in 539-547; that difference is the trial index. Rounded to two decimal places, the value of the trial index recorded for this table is -0.13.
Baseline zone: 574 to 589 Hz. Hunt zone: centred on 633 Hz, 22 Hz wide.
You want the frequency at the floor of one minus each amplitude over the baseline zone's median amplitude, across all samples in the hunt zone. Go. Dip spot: 623.0 Hz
